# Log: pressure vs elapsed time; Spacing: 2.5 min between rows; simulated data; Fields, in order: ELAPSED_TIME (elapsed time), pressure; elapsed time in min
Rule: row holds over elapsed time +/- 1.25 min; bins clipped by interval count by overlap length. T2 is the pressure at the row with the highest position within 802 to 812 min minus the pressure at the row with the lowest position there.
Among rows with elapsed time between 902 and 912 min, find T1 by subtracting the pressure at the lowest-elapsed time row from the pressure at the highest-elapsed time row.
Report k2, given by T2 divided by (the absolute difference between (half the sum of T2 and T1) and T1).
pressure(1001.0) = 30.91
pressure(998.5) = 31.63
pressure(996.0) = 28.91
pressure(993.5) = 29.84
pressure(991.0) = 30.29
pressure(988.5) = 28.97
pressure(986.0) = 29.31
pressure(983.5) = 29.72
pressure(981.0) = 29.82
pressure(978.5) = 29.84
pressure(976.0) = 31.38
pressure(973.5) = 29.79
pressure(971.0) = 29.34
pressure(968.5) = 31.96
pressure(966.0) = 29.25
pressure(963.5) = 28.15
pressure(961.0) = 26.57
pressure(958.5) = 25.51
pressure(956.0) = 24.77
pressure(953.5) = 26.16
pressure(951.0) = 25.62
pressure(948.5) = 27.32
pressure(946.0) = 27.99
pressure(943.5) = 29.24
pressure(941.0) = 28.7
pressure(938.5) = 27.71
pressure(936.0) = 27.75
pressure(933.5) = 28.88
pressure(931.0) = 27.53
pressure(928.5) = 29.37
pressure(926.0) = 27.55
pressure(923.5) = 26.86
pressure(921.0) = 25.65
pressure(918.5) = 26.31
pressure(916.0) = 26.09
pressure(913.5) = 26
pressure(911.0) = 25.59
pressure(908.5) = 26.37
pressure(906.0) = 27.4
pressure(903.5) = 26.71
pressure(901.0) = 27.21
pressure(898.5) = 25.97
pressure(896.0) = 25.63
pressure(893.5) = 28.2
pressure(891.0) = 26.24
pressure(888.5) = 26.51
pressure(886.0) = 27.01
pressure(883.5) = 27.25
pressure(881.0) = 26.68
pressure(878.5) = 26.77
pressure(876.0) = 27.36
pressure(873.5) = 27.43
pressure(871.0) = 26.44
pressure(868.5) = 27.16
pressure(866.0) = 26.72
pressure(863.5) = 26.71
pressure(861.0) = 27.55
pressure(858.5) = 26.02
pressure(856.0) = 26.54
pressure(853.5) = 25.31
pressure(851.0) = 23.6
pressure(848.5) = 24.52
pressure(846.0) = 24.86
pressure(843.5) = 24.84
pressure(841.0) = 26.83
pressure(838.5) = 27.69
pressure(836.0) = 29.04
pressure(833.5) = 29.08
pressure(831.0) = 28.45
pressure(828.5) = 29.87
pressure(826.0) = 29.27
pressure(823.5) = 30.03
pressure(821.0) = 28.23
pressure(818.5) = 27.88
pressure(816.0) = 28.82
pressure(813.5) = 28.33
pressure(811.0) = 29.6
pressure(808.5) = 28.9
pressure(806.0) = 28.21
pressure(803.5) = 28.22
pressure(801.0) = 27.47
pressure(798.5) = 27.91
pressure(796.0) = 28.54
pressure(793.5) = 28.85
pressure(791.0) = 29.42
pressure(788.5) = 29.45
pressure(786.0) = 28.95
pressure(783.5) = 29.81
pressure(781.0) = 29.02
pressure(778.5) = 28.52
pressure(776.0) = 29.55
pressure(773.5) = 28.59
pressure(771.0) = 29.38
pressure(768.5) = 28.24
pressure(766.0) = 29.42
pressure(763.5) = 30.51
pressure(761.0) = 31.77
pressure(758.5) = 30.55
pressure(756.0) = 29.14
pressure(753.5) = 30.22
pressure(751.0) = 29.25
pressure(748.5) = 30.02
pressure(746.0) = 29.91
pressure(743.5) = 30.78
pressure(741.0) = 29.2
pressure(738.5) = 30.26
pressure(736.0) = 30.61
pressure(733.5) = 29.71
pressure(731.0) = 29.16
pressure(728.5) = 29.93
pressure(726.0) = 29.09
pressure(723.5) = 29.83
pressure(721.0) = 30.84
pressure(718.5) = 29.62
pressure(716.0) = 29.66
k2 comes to 1.1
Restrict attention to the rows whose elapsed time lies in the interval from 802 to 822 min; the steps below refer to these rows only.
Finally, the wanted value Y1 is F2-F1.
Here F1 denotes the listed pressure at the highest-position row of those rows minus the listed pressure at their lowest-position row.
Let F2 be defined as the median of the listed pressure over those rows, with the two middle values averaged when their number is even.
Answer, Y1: 28.3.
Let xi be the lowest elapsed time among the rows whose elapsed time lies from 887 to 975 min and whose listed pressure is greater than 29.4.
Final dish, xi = 968.5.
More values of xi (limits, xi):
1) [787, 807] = 788.5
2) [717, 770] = 718.5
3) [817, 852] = 823.5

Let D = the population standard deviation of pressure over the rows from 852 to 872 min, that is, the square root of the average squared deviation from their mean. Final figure 0.64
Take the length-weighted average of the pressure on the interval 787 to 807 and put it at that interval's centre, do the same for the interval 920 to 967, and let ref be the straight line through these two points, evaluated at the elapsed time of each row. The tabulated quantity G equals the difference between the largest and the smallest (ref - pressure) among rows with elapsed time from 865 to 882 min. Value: 1.0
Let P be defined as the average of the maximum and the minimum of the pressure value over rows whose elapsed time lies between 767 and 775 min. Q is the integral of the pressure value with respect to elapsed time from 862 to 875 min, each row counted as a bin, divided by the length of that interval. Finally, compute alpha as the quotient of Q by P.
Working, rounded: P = 28.8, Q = 26.9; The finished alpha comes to 0.93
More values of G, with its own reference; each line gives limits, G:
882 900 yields 2.6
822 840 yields 2.2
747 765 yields 2.7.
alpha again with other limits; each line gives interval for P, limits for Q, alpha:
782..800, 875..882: 0.93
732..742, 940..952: 0.93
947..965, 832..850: 1.01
